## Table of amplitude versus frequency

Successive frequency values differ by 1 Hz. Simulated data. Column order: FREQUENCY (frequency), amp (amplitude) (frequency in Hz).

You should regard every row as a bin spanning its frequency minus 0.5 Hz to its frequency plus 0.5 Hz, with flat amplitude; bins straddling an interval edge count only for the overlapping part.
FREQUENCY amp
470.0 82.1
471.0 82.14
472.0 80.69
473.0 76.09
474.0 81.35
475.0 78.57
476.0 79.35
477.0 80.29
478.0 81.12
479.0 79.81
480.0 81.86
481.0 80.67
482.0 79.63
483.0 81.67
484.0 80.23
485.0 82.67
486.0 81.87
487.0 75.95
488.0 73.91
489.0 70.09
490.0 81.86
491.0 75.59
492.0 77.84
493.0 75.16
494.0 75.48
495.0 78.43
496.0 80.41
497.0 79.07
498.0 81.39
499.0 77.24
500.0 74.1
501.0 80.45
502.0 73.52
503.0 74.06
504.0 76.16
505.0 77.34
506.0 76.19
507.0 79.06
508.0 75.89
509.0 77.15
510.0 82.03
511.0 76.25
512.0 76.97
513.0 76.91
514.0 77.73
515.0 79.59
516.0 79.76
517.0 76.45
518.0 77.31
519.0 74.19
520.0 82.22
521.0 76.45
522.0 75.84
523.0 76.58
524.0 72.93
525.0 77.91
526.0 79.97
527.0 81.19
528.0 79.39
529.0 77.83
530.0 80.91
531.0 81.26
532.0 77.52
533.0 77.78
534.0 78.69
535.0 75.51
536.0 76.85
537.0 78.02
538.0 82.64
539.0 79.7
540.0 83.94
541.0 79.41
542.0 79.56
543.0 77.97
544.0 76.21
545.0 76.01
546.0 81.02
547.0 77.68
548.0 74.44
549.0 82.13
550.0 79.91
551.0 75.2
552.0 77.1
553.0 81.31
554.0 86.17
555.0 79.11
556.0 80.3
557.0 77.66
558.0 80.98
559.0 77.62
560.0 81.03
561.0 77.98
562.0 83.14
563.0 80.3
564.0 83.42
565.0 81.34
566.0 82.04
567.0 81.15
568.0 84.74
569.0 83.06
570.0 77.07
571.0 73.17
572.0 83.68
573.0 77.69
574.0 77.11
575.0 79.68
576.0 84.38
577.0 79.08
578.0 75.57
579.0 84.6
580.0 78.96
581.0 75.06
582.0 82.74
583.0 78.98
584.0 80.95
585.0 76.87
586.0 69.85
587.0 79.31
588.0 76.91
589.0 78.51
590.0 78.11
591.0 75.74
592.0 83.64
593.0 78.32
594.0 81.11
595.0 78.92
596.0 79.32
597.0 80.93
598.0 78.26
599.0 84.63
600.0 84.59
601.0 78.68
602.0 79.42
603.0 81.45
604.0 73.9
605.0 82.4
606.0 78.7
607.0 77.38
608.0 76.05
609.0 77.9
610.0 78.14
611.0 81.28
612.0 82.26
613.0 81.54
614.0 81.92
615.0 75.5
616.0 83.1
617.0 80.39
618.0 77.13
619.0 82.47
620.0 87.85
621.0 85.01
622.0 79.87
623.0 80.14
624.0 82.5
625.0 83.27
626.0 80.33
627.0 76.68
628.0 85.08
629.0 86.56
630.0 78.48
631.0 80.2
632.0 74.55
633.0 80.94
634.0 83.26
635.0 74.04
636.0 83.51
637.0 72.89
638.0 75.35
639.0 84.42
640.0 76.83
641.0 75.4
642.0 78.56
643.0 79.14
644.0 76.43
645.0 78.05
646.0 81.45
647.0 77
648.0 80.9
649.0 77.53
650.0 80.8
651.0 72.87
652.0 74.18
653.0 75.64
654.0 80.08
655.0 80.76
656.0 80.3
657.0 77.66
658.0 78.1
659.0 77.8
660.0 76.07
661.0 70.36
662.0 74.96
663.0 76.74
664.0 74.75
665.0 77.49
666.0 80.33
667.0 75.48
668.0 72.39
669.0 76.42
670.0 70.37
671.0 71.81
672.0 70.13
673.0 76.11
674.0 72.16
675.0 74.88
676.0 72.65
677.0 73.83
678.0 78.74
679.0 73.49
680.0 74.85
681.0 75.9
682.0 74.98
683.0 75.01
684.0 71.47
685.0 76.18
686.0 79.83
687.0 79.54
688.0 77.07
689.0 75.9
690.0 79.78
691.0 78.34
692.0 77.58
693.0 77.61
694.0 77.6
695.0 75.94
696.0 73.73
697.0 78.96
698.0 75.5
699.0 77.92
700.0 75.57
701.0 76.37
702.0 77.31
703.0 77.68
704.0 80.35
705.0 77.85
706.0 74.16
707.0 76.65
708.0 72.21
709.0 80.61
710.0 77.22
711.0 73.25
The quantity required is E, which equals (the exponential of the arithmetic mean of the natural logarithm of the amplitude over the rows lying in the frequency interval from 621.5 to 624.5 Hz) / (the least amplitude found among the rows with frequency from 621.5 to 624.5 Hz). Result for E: 1.01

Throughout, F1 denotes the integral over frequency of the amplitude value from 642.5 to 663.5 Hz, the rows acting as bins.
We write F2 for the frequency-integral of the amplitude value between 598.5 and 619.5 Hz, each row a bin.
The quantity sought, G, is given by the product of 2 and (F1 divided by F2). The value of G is 1.94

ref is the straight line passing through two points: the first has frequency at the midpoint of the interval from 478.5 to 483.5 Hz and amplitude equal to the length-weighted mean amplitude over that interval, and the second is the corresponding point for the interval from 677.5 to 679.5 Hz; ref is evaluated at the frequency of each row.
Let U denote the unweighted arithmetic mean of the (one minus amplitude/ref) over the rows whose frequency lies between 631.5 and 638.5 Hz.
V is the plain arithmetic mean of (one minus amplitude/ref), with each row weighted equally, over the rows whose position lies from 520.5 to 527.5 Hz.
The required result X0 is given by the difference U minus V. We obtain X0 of -0.04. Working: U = -0.009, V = 0.031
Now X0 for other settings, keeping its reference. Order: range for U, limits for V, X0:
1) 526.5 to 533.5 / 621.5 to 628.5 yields 0.05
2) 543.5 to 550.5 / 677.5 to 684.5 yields 0.00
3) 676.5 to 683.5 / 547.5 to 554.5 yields 0.02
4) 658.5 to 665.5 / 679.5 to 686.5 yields 0.01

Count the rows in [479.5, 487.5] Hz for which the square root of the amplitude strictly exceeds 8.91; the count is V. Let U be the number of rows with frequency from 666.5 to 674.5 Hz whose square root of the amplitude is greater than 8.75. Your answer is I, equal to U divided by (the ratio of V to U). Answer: 0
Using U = 0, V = 7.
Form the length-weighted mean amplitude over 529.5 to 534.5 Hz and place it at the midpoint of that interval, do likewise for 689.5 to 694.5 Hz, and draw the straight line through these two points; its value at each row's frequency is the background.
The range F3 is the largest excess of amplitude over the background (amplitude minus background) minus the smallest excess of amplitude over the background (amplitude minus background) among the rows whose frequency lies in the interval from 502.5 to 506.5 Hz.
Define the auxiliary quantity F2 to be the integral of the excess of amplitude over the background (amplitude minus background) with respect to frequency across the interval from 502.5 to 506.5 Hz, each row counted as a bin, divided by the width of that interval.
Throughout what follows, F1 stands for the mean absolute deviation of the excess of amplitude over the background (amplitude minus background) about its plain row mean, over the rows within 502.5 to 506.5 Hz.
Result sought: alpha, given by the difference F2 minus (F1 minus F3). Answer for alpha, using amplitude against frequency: -1.1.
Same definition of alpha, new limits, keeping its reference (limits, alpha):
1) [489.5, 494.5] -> 2.2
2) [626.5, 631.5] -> 9.2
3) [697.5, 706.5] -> 3.6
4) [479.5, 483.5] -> 2.8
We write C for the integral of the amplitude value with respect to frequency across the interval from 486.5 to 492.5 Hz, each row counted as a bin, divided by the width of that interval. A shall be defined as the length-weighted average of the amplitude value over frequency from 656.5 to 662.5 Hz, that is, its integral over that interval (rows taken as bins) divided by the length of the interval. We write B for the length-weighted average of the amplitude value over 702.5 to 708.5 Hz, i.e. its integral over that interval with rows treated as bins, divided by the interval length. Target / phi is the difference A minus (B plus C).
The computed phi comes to -76.5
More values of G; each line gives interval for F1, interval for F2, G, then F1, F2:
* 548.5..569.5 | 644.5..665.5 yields 2.09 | 1696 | 1623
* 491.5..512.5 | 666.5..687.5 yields 2.07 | 1624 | 1566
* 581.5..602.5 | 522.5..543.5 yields 2.01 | 1666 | 1656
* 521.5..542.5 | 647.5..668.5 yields 2.05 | 1653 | 1615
